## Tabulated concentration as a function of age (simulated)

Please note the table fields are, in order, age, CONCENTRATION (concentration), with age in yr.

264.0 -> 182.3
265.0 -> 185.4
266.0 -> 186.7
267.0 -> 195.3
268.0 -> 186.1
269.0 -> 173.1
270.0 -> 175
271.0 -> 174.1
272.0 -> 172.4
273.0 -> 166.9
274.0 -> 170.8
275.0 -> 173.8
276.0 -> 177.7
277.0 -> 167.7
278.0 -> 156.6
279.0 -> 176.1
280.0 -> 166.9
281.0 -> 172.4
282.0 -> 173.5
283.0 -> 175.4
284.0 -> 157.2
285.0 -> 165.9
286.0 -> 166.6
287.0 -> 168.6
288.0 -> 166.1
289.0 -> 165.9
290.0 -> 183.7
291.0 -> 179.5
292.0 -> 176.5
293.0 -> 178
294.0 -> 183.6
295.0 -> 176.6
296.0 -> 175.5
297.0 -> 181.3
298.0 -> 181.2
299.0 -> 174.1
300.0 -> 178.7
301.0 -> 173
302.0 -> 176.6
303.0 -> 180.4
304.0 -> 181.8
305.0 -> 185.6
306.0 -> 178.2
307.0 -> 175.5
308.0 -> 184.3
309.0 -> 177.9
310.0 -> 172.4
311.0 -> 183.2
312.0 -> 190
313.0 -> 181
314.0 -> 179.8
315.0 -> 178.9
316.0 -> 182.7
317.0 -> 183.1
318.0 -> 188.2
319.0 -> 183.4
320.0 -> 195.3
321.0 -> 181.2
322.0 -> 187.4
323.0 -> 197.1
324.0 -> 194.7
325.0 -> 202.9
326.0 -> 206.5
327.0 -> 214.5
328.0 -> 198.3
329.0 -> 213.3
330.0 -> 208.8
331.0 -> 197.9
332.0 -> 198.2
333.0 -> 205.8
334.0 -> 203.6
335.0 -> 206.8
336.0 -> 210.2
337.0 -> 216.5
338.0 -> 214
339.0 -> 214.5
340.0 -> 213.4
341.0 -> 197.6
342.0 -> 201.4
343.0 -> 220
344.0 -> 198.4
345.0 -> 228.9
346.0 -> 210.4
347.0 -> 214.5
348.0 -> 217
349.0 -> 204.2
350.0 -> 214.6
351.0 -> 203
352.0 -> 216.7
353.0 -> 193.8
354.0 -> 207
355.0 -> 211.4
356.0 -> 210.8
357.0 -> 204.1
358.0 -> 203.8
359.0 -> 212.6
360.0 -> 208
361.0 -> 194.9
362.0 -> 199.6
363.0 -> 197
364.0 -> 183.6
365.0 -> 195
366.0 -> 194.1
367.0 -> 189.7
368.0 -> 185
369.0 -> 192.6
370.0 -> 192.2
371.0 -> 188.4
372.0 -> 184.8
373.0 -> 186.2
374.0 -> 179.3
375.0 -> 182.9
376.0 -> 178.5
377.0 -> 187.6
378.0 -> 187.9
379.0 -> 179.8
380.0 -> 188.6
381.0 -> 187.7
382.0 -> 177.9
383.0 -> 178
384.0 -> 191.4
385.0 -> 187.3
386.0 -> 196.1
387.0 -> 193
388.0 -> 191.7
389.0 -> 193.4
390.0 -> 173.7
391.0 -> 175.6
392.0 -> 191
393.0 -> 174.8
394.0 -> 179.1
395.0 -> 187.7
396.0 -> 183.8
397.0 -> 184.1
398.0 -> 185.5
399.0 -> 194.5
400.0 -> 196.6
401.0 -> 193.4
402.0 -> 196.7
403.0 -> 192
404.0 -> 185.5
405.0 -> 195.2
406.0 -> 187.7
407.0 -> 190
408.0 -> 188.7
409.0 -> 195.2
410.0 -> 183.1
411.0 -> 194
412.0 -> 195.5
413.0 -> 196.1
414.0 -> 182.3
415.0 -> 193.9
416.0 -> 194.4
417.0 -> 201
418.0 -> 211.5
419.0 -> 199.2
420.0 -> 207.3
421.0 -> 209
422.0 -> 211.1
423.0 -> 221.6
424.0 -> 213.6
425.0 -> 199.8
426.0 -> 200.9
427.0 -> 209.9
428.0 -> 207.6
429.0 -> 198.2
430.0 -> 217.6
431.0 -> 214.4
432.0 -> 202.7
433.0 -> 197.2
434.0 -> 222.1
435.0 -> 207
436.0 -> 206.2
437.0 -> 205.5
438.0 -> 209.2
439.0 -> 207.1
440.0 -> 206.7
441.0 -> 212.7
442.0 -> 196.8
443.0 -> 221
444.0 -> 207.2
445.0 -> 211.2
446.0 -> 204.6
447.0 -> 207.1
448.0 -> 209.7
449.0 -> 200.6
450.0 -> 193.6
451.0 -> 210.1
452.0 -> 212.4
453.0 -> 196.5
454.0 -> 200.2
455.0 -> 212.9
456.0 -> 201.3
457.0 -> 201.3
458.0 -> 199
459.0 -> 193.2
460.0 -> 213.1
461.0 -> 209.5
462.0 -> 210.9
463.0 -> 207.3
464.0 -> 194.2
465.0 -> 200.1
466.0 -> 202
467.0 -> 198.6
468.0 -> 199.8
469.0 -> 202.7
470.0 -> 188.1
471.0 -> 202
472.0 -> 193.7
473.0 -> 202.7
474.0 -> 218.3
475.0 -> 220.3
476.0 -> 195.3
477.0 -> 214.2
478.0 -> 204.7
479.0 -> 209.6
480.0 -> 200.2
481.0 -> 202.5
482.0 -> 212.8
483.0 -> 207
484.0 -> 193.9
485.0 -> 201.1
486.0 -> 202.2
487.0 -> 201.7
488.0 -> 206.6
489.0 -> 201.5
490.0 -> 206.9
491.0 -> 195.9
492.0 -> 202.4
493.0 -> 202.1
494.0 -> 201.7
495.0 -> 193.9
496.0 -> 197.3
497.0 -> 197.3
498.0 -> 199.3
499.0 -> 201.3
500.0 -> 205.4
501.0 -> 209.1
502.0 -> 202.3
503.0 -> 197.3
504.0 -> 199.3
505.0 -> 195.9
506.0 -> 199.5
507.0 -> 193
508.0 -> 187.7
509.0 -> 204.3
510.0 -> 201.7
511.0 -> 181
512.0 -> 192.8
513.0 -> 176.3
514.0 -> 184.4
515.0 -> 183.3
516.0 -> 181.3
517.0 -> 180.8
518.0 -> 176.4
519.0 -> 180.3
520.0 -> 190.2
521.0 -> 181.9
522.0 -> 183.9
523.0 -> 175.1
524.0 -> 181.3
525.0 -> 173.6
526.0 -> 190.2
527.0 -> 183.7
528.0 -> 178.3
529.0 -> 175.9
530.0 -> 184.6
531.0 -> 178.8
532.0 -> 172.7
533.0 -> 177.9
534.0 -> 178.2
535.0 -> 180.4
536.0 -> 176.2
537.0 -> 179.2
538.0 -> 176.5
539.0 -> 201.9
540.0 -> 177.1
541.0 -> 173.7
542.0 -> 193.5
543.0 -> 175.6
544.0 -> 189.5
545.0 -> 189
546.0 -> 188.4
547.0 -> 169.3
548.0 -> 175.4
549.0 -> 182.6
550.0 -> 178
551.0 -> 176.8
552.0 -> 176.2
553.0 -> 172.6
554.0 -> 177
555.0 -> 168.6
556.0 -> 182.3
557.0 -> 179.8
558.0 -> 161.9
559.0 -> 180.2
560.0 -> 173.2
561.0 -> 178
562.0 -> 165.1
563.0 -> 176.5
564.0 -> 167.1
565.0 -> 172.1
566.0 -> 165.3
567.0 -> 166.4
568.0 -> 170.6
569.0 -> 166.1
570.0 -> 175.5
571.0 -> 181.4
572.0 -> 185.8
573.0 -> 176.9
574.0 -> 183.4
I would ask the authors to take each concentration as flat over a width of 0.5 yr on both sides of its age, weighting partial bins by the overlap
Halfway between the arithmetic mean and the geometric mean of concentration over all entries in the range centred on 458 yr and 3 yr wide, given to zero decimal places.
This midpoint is 198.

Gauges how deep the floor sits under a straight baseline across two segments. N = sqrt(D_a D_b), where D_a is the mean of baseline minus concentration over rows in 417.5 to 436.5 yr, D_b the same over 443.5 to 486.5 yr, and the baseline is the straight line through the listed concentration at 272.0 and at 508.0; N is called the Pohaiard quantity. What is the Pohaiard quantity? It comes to 22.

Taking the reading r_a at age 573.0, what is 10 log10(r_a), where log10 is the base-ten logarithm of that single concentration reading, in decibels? 22.5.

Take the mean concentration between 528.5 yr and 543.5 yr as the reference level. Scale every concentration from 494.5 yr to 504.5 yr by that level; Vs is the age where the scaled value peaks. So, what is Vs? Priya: 501.0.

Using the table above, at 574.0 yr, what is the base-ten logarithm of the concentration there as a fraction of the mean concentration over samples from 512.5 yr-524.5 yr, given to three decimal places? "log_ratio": 0.005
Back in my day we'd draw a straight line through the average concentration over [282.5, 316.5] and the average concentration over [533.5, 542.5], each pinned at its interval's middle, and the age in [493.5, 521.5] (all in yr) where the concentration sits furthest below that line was 518.0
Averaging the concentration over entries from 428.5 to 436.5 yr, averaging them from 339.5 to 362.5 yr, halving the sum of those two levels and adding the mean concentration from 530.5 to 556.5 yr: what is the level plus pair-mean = 388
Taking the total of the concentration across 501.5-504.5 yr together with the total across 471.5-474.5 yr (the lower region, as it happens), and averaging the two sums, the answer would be 607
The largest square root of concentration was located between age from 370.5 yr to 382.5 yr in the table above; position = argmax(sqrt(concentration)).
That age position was 380.0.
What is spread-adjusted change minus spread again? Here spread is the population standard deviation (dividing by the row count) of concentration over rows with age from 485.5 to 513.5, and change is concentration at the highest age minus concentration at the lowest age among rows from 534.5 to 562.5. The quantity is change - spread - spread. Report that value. -30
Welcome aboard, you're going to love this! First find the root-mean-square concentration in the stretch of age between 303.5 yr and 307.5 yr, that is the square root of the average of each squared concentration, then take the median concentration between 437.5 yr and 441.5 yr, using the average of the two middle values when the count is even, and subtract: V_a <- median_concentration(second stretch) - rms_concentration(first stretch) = 28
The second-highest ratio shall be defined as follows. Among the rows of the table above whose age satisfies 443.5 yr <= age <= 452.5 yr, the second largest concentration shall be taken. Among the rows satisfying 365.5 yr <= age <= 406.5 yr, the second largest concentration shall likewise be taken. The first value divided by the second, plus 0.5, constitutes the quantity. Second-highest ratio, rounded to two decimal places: 1.57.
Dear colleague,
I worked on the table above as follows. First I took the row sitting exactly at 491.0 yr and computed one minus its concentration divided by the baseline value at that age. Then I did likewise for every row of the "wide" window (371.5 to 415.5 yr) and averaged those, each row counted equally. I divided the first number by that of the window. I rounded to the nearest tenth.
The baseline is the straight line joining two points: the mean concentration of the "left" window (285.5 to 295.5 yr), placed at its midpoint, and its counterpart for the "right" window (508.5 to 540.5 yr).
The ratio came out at 1.5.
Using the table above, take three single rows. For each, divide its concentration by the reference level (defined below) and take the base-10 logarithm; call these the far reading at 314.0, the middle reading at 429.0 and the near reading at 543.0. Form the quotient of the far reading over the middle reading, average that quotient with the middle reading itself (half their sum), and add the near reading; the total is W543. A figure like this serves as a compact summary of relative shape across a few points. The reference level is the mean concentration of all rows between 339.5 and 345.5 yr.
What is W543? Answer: 1.3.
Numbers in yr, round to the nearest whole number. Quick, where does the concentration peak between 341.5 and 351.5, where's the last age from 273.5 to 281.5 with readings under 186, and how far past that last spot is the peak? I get 64 yr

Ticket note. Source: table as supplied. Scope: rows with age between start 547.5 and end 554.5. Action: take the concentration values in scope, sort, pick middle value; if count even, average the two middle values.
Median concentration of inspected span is 177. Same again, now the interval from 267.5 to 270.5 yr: 175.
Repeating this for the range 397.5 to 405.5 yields 194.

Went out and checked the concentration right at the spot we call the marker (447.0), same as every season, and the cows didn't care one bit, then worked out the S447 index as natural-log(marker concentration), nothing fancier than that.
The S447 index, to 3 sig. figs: 5.33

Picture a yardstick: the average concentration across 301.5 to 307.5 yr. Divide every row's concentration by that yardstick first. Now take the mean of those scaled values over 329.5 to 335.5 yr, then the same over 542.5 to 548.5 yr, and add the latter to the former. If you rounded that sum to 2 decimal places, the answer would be 2.14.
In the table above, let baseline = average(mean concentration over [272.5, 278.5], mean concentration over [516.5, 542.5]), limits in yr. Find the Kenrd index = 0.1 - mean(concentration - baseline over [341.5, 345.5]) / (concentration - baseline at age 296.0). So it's -61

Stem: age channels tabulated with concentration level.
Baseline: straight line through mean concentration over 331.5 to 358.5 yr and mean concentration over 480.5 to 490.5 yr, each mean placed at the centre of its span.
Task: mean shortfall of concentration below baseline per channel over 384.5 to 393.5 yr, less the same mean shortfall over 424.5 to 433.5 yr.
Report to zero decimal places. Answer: 21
